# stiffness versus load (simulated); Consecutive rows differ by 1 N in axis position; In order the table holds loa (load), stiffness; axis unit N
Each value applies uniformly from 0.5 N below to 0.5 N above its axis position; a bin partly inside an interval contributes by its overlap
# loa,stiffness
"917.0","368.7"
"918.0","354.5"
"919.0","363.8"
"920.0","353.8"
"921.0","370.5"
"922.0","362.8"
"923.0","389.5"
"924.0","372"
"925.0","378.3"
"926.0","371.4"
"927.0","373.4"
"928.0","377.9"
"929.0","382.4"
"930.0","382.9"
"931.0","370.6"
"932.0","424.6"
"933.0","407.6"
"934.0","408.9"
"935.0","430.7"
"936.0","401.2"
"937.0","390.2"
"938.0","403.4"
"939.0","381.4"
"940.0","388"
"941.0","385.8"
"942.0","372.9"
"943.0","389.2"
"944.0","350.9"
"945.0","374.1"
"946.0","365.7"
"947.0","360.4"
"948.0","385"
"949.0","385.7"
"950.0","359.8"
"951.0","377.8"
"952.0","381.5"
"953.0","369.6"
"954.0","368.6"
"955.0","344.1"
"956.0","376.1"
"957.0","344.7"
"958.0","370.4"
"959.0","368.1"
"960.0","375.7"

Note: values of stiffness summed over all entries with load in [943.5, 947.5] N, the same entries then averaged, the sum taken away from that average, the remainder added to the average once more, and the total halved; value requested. -363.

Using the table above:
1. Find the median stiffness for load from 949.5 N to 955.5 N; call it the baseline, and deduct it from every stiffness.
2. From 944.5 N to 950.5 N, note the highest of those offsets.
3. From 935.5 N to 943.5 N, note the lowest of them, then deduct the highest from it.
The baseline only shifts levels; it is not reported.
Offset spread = -13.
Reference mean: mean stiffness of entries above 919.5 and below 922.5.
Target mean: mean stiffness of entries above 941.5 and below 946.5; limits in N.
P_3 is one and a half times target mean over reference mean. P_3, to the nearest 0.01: 1.53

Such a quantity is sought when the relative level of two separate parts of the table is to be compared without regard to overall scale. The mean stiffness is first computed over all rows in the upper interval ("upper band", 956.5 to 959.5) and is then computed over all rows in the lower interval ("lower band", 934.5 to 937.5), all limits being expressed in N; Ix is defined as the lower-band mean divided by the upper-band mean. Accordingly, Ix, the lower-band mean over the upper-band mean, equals 1.128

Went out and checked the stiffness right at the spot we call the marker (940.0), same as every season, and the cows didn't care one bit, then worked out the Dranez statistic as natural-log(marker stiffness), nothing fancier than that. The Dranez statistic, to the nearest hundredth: 5.96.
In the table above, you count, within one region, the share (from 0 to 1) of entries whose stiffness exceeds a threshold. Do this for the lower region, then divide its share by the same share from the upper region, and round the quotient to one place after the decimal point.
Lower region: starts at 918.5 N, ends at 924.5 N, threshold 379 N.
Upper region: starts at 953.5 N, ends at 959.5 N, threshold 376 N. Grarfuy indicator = 1.0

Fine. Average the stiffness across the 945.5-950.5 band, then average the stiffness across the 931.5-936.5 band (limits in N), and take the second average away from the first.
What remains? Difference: -43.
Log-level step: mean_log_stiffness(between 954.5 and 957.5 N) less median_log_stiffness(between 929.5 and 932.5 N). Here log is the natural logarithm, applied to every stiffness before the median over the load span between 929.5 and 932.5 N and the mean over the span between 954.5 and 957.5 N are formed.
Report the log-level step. -0.08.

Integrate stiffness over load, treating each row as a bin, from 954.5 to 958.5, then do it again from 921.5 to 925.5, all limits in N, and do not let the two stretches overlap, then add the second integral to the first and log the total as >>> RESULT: 2938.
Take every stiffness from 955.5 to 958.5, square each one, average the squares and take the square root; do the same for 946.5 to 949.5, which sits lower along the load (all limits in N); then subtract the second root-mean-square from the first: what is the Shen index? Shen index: -13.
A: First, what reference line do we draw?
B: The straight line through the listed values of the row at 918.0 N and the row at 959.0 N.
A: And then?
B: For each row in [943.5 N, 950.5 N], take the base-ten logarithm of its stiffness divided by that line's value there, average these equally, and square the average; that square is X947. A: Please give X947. 0.0000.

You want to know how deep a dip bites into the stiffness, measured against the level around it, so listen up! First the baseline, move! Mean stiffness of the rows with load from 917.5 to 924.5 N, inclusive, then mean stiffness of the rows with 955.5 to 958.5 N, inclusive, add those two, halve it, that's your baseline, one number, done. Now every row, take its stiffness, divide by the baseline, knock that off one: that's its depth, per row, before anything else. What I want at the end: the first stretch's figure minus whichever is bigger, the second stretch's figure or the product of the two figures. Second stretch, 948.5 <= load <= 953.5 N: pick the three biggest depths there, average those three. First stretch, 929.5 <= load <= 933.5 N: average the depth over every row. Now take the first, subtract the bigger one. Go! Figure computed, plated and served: -0.086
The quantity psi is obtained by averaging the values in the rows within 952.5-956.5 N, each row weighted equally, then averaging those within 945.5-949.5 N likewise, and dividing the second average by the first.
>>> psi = 1.03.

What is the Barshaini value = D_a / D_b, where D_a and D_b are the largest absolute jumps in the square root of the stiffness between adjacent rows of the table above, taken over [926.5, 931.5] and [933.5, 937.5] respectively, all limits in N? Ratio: 0.4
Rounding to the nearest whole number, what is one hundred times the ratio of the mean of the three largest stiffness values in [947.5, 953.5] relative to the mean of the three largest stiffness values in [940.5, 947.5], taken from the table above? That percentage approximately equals 100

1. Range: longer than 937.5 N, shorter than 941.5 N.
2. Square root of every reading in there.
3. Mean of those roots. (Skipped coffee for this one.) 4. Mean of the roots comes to 19.7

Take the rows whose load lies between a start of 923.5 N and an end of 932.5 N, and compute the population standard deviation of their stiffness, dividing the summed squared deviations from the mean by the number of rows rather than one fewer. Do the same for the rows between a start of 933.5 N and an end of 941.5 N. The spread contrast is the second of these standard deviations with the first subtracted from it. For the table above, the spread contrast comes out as -1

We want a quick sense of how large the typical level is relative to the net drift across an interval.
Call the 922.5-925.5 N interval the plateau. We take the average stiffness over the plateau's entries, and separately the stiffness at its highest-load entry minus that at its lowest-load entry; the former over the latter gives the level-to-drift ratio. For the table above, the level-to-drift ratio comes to -34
